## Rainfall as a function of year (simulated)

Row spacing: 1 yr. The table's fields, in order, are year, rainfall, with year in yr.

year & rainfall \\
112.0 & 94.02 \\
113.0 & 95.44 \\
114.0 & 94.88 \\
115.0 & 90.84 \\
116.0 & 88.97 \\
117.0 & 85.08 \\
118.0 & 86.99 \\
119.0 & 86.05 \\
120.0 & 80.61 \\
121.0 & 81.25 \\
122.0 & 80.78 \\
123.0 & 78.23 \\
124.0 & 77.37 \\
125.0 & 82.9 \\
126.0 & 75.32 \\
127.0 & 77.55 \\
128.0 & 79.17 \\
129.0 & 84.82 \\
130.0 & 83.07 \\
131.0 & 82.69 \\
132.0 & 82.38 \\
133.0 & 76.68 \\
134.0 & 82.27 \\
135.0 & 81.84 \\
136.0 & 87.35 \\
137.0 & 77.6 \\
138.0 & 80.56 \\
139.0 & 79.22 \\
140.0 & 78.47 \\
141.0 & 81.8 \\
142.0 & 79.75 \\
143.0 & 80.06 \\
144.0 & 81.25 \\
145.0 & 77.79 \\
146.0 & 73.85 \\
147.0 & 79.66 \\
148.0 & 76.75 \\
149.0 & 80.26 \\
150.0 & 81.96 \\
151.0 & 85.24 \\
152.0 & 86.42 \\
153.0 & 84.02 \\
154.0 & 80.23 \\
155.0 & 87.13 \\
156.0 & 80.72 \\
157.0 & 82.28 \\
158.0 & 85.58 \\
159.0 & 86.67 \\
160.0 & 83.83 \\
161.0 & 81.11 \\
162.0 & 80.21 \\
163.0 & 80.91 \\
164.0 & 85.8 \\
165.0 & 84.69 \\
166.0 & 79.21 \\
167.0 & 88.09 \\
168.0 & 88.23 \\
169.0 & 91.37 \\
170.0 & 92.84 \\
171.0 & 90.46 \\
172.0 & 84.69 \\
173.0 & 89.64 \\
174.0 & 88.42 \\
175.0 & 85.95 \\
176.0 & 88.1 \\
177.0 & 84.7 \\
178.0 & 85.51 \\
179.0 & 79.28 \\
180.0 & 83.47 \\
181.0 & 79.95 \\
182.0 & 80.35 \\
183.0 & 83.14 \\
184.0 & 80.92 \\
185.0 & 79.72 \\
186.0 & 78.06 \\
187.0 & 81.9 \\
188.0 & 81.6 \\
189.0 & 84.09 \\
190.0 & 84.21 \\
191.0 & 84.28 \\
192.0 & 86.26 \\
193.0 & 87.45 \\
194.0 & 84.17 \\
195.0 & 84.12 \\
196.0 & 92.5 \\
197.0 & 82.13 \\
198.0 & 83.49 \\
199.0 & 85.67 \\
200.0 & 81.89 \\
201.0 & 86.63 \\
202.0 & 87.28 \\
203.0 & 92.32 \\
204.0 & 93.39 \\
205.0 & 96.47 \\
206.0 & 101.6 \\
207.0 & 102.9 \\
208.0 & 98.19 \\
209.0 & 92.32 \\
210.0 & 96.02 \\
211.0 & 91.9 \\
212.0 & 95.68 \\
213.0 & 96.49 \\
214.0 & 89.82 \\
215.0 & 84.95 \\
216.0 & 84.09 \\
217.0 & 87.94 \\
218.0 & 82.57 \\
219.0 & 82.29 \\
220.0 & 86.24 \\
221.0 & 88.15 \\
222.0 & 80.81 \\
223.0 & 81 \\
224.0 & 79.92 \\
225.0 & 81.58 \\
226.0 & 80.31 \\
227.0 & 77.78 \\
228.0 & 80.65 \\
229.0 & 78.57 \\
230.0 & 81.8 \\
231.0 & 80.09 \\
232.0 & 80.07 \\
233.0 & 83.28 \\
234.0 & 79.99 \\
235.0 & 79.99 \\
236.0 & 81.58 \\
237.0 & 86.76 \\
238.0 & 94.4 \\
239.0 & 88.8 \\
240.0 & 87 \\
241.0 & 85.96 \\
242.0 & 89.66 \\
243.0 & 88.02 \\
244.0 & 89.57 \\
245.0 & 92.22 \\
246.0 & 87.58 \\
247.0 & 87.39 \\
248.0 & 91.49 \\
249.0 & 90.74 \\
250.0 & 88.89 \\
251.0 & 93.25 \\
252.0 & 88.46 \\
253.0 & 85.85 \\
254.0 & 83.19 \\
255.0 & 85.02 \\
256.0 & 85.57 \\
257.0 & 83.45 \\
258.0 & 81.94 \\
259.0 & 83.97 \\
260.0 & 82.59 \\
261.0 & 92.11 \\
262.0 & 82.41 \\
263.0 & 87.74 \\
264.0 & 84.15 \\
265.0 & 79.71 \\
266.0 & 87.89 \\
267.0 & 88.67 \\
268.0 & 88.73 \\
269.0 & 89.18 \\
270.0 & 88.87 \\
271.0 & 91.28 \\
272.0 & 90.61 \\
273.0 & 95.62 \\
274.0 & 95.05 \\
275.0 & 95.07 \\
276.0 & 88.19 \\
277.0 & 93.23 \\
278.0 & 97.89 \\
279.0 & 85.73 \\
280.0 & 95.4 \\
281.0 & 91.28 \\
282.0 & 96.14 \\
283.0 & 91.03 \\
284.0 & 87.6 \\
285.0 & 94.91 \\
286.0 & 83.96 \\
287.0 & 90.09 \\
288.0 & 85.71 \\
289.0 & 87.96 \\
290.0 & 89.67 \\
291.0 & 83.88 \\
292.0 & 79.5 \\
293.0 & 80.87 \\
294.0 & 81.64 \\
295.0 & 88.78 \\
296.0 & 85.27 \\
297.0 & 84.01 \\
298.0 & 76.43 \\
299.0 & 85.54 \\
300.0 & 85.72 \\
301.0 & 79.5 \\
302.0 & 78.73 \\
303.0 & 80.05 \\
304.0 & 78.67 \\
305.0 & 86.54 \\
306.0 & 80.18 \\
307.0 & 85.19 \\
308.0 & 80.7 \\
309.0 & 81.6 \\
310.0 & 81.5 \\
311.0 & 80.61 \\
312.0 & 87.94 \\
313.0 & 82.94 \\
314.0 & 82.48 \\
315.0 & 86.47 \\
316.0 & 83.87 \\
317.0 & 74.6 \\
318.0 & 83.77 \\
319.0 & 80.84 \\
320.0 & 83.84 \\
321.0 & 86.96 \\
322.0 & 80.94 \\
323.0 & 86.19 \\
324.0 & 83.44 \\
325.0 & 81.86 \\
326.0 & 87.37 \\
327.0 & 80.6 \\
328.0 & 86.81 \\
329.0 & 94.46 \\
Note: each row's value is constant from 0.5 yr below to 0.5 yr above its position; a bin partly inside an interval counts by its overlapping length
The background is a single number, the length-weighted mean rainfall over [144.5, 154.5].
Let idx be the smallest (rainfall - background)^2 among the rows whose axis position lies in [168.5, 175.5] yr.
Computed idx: 17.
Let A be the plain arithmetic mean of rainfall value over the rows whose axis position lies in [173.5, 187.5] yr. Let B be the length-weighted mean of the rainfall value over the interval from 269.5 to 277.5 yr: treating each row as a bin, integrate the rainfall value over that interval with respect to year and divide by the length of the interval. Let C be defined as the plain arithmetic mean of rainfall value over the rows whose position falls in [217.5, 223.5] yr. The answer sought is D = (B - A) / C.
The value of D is 0.11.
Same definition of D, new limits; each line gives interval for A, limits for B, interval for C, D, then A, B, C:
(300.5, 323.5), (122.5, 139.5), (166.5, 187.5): -0.02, 82.4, 81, 85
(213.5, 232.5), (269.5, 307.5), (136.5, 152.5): 0.06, 82.6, 87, 80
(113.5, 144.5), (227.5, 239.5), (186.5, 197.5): 0.01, 82.1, 83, 85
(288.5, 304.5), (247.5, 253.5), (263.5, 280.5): 0.08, 82.9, 90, 90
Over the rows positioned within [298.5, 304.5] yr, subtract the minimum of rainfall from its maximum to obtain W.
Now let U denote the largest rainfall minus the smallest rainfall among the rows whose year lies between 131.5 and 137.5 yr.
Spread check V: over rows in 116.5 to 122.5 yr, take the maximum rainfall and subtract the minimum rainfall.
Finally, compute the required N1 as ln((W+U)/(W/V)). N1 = 2.77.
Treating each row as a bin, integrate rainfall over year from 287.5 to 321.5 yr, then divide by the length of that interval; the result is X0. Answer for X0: 83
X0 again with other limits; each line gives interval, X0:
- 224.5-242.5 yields 83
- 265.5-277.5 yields 91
